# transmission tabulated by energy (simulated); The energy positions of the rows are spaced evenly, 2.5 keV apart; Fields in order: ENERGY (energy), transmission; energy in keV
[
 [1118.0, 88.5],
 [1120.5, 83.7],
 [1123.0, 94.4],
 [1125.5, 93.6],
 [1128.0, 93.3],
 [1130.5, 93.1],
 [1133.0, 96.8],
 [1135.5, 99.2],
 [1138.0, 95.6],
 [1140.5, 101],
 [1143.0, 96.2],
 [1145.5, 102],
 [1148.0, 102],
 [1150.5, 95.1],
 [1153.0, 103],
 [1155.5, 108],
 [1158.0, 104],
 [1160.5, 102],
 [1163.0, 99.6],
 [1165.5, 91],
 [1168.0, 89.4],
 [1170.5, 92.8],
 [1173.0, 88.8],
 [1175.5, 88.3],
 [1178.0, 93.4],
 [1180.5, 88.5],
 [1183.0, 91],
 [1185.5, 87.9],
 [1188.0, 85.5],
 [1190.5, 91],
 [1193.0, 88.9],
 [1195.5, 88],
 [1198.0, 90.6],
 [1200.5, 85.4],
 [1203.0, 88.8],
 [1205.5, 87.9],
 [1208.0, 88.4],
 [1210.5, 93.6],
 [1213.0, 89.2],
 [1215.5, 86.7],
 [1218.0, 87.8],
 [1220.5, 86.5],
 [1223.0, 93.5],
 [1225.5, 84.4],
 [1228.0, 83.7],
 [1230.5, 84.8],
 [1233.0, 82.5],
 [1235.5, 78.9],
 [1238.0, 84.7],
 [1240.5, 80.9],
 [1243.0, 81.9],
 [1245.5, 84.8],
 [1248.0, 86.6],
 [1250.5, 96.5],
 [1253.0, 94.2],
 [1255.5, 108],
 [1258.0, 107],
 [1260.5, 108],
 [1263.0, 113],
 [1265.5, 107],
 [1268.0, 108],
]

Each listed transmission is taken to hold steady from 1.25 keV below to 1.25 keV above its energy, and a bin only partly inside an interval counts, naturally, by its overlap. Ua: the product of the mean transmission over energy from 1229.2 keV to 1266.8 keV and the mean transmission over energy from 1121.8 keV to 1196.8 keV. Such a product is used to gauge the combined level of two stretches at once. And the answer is 8839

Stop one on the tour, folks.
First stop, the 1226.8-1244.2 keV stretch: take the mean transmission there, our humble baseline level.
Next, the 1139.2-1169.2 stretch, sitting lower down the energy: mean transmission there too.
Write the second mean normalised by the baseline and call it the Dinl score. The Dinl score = 1.21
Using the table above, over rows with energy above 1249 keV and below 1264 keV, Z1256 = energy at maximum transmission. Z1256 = 1263.0 keV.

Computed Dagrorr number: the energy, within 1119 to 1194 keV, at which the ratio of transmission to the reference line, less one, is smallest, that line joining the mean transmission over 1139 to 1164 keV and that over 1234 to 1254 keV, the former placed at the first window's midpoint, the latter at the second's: 1120.5 keV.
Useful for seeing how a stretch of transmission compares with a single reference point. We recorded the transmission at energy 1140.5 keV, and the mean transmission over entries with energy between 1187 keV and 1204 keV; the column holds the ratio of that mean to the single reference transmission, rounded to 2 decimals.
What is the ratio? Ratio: 0.87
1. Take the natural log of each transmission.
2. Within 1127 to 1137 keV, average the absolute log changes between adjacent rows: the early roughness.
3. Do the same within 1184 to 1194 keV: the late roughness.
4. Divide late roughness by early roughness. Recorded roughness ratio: 1.7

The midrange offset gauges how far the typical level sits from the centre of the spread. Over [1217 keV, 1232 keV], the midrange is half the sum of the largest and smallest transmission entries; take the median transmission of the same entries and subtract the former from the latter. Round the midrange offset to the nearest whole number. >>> -3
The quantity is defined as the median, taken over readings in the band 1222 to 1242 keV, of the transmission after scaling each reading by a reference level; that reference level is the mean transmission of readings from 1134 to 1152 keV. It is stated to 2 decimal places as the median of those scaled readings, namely 0.85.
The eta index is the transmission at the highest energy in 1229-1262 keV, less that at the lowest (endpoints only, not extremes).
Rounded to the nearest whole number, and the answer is 23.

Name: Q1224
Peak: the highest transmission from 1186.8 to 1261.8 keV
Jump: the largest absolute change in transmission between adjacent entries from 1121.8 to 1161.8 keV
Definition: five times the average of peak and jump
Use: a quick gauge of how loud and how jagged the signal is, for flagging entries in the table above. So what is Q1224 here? 290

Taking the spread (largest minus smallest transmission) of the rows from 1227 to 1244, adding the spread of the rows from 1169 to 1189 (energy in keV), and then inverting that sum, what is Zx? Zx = 0.072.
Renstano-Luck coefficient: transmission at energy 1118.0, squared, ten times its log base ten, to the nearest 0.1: 38.9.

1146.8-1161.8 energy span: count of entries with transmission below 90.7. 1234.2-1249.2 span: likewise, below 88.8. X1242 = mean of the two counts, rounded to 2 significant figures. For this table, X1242 3.0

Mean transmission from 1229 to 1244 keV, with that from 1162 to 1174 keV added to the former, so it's 174.6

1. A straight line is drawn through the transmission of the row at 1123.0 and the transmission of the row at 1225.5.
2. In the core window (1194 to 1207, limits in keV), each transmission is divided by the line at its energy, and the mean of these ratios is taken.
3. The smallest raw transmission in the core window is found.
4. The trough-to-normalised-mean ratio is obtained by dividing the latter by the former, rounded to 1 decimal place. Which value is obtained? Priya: 84.1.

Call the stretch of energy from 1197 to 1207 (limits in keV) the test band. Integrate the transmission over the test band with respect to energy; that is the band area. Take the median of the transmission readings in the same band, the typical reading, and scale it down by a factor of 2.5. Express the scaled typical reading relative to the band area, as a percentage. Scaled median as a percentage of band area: 4.01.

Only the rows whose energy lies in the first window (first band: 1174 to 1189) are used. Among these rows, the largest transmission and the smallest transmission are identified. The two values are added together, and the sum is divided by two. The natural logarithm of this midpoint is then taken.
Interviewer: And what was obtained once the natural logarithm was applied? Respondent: 4.49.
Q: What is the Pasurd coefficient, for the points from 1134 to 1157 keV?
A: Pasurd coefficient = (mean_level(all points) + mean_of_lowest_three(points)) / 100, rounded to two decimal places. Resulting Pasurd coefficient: 1.96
